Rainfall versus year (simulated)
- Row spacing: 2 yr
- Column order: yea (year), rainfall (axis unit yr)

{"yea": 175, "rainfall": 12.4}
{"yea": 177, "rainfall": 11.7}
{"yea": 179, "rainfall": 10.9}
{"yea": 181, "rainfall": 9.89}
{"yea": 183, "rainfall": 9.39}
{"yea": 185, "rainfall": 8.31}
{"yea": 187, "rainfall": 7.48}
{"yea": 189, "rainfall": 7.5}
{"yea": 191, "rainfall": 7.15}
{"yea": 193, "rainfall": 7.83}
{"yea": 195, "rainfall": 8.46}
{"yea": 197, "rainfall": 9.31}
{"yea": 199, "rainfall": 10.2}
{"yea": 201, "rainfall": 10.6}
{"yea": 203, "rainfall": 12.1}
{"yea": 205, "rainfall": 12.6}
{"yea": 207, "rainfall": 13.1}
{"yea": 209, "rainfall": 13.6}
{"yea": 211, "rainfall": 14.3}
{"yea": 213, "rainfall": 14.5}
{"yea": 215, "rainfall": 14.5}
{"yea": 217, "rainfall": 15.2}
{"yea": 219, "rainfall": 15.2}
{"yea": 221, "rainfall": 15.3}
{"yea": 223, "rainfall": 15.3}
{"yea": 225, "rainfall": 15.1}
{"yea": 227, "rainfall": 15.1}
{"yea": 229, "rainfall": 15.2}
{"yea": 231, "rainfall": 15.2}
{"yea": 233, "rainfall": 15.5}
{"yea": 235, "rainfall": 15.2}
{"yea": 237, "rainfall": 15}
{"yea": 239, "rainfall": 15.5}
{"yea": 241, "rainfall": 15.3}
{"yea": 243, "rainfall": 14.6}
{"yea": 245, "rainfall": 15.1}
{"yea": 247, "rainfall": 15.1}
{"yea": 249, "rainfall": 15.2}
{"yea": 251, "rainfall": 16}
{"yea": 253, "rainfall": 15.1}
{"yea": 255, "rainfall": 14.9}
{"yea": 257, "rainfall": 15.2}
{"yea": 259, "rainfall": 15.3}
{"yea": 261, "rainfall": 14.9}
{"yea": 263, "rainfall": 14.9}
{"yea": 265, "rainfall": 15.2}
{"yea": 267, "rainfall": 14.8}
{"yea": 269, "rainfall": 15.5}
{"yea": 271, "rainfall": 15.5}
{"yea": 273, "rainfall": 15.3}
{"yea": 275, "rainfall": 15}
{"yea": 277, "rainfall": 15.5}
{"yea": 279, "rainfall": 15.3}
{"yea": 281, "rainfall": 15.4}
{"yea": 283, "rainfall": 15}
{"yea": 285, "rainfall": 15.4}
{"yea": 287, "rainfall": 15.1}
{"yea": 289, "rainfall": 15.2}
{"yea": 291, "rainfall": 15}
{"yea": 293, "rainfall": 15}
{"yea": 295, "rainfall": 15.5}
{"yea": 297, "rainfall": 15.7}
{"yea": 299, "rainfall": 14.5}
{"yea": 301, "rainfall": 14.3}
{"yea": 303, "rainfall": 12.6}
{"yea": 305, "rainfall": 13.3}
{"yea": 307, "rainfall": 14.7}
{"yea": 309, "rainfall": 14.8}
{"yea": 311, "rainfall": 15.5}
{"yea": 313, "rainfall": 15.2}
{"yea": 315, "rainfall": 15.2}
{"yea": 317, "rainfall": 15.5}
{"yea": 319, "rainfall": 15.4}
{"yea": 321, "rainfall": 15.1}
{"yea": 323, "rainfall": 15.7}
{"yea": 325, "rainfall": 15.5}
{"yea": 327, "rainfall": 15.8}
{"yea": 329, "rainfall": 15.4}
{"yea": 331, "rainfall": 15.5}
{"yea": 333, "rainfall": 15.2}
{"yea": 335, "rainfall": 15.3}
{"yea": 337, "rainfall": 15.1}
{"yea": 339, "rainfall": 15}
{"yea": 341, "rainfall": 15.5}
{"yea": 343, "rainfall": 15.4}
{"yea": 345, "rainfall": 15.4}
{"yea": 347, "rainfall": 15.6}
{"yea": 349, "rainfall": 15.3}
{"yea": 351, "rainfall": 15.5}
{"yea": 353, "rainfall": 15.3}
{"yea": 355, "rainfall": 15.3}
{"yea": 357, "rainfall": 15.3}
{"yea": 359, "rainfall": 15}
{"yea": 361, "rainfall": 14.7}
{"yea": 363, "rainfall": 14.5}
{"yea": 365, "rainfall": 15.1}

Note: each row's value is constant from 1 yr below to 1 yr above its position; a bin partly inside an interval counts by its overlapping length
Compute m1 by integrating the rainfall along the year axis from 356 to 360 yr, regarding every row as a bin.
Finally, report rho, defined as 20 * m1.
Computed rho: 1212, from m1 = 60.60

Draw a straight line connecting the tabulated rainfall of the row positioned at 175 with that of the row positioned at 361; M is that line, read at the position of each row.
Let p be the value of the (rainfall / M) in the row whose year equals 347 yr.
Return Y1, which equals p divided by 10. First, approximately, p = 1.07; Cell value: 0.107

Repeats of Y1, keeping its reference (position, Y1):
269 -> 0.114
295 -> 0.112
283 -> 0.109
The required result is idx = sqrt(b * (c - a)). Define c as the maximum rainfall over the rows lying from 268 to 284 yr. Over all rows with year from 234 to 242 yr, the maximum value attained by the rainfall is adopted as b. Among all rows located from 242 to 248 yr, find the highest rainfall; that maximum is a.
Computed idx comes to 2.5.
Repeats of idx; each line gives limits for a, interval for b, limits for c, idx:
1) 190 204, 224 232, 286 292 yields 6.9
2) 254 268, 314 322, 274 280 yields 1.8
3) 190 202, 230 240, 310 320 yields 8.7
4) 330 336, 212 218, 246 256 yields 2.8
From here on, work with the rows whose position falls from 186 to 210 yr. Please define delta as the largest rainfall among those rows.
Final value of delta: 13.6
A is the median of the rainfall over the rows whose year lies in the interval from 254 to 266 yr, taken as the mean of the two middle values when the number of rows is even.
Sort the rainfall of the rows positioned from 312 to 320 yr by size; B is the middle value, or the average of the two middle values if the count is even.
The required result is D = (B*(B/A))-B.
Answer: 0.3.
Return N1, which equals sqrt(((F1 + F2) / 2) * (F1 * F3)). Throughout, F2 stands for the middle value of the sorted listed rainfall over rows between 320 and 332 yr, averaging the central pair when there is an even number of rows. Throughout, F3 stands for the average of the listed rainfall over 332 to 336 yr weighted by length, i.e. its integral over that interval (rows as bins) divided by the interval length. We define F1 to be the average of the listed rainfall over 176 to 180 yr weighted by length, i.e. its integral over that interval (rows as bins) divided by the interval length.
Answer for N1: 48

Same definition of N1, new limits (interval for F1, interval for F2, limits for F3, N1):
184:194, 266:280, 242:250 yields 36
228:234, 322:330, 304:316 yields 59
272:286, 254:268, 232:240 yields 59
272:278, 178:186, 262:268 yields 53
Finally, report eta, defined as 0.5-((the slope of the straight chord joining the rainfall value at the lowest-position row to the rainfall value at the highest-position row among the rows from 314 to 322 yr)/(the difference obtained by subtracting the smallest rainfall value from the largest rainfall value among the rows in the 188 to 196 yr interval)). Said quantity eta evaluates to 0.51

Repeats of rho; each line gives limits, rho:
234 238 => 1208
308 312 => 1212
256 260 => 1220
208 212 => 1116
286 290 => 1212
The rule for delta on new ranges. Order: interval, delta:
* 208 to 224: 15.3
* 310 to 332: 15.8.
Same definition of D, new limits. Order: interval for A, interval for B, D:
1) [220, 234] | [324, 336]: 0.3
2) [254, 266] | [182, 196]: -3.8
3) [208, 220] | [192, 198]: -3.5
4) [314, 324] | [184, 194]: -3.8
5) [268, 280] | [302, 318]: -0.4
